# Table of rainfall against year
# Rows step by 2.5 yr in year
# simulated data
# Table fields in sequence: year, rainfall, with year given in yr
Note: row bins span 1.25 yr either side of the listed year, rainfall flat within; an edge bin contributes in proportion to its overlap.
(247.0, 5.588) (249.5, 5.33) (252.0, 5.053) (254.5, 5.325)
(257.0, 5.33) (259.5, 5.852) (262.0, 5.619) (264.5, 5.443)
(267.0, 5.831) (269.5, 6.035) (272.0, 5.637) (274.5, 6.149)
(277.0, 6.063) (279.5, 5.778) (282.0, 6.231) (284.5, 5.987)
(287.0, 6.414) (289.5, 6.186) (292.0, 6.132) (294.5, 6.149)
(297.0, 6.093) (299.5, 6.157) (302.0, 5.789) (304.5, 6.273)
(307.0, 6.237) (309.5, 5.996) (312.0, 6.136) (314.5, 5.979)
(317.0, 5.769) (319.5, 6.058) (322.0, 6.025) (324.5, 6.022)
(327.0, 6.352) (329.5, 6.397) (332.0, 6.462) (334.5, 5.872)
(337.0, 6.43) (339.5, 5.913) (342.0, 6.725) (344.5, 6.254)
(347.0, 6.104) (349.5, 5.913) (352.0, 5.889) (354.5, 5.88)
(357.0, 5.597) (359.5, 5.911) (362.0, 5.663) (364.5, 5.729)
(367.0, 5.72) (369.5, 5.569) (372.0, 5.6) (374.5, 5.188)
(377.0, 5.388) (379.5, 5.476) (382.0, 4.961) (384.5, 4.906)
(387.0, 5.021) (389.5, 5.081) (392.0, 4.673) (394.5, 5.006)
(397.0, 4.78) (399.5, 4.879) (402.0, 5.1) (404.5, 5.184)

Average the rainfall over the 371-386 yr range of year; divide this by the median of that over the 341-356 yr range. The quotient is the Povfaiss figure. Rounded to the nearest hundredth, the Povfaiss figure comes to 0.87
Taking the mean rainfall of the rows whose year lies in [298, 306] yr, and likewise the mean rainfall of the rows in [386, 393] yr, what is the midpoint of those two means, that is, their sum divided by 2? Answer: 5.50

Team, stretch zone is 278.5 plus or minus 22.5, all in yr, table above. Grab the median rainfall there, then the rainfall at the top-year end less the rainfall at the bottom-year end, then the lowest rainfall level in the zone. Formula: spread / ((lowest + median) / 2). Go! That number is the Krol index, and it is 0.15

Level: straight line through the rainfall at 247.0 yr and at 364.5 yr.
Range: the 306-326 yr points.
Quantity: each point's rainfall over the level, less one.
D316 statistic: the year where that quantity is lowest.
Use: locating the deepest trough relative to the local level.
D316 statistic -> 317.0 yr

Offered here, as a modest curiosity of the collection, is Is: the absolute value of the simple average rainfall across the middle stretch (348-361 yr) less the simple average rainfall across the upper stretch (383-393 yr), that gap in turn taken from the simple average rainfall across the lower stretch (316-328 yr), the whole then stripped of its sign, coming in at 5.13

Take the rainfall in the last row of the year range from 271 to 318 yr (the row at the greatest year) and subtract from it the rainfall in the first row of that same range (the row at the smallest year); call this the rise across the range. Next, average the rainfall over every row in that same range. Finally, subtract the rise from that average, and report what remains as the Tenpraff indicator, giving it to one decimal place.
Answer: 5.9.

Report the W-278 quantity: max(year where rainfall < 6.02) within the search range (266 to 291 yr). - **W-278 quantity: 284.5 yr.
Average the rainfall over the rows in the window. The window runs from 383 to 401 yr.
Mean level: 4.91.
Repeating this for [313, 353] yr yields 6.14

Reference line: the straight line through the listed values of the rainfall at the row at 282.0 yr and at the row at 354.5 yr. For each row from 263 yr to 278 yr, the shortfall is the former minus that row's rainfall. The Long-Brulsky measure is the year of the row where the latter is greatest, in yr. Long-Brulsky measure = 264.5 yr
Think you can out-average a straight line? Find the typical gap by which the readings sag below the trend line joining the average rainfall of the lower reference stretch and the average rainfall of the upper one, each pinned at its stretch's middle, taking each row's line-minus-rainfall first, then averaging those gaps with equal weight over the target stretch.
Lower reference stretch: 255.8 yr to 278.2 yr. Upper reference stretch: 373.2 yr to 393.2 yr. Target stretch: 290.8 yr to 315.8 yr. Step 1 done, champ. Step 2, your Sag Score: -0.5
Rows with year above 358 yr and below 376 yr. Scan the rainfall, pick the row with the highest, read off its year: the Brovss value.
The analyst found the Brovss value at 359.5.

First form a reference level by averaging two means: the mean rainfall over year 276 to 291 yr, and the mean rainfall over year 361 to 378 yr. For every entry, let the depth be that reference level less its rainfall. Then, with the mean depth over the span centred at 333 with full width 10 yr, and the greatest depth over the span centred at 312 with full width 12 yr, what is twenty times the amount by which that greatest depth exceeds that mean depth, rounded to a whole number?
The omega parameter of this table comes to 10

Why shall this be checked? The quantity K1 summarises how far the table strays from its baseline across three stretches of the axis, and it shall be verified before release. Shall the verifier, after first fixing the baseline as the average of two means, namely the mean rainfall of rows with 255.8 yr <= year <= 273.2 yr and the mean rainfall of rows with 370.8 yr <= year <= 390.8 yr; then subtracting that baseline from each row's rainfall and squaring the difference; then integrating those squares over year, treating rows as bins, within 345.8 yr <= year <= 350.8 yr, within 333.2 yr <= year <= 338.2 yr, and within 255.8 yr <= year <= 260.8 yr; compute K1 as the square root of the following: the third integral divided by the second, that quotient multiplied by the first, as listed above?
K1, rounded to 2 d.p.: 0.51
